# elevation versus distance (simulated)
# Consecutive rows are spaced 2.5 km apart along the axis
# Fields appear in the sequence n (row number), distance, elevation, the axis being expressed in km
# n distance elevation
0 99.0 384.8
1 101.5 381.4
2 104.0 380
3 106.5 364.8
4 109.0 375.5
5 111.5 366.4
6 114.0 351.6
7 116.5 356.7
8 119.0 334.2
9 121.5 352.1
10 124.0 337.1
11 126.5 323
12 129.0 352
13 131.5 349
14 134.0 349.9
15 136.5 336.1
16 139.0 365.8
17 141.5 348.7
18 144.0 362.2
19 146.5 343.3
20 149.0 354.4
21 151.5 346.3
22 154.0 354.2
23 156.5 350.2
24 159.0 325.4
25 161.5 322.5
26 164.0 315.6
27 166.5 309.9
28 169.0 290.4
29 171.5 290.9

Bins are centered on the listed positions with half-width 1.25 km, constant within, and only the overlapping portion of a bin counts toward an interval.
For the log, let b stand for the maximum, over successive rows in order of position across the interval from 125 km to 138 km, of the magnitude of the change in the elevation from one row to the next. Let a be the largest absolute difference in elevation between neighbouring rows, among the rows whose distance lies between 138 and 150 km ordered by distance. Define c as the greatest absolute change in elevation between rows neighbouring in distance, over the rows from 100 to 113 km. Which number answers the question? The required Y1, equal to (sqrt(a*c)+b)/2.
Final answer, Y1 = 23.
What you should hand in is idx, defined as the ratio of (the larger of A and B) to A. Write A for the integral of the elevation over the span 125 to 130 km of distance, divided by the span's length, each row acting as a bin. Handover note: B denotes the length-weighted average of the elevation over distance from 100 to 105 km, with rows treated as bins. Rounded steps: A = 337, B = 381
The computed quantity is 1.13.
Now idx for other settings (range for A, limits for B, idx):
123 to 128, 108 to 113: 1.12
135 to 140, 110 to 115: 1.03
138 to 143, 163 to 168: 1.00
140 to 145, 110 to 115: 1.01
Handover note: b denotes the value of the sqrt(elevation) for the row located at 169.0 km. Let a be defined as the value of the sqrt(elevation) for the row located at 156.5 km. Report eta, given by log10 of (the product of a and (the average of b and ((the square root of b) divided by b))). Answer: 2.209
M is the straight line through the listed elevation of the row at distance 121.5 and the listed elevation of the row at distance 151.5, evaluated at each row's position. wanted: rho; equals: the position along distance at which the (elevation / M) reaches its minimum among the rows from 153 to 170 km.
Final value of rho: 169.0 km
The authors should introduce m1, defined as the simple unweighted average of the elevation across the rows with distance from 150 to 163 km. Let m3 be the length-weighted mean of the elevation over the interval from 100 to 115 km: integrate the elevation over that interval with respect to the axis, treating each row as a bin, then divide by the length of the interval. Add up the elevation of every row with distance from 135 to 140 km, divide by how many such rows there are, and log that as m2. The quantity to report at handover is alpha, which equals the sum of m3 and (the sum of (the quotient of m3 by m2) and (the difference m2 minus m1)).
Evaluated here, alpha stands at 383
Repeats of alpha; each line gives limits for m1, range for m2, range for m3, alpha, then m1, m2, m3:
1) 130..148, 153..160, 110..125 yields 344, 351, 343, 350.3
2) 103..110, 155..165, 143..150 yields 309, 373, 328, 352.9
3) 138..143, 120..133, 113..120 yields 334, 357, 343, 347.8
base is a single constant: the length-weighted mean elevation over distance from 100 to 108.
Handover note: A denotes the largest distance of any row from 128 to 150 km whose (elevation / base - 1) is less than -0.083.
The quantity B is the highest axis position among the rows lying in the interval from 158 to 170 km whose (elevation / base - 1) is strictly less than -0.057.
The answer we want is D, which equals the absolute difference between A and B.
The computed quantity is 22.5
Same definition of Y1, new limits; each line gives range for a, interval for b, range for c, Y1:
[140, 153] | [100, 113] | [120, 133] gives 19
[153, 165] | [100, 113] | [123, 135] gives 21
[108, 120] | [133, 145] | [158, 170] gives 25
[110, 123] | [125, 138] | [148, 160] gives 26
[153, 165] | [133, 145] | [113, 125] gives 27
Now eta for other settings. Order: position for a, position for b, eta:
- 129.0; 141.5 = 2.249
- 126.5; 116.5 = 2.235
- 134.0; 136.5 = 2.240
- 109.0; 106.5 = 2.272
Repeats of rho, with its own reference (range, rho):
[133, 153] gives 136.5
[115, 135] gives 126.5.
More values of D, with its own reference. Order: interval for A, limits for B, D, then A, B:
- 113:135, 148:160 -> 32.5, 126.5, 159.0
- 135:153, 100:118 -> 32.5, 146.5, 114.0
